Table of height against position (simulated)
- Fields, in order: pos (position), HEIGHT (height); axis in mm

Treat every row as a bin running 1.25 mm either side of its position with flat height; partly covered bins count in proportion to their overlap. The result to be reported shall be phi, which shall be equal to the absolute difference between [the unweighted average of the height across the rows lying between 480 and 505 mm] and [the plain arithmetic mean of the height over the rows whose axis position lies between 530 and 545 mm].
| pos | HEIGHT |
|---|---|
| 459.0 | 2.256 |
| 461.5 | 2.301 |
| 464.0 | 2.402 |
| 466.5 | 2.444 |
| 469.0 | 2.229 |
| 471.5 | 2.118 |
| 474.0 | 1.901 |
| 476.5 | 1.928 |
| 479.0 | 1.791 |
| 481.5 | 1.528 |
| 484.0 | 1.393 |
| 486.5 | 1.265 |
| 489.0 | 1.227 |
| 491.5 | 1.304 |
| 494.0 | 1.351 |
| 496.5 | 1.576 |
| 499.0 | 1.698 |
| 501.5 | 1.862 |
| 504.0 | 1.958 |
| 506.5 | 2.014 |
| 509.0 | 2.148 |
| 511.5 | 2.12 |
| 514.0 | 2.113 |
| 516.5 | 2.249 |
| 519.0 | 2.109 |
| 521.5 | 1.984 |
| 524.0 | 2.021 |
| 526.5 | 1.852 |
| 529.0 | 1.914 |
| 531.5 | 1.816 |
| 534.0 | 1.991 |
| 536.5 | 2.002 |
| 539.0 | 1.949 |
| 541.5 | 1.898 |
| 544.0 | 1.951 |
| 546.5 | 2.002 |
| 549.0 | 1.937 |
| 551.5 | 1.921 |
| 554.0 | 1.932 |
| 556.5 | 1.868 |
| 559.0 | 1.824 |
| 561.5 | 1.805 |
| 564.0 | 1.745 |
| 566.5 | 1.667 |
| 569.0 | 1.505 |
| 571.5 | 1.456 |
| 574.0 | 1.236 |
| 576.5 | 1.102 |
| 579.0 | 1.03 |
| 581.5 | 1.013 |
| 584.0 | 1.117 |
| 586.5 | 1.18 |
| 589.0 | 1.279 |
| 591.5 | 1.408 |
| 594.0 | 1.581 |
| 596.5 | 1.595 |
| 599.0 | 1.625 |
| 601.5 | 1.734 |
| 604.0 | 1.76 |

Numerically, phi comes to 0.42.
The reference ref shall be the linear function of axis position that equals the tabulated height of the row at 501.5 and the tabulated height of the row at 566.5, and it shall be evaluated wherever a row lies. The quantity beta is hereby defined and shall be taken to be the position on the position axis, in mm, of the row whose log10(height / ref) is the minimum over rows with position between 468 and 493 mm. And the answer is 489.0 mm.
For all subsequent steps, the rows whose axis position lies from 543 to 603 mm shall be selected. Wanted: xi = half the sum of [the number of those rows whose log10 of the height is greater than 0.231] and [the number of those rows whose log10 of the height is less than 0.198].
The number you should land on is 10.0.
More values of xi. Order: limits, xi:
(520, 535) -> 3.0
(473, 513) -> 7.5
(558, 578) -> 3.5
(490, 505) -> 2.5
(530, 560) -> 6.0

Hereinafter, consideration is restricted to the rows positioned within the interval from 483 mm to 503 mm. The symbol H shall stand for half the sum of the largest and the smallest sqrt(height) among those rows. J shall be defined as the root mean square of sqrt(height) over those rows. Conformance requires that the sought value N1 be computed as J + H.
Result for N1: 2.4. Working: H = 1.24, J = 1.21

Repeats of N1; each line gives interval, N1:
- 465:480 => 2.9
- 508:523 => 2.9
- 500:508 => 2.8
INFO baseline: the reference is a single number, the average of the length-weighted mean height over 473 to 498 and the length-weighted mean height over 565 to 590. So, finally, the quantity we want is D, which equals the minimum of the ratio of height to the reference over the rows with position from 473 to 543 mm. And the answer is 0.9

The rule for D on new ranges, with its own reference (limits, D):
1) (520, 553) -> 1.3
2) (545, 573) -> 1.0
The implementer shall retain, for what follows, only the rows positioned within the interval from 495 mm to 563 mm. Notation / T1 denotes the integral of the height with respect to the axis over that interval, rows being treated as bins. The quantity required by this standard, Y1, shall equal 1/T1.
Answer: 0.0076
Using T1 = 132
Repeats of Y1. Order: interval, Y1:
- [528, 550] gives 0.0234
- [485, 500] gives 0.0477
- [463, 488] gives 0.0212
